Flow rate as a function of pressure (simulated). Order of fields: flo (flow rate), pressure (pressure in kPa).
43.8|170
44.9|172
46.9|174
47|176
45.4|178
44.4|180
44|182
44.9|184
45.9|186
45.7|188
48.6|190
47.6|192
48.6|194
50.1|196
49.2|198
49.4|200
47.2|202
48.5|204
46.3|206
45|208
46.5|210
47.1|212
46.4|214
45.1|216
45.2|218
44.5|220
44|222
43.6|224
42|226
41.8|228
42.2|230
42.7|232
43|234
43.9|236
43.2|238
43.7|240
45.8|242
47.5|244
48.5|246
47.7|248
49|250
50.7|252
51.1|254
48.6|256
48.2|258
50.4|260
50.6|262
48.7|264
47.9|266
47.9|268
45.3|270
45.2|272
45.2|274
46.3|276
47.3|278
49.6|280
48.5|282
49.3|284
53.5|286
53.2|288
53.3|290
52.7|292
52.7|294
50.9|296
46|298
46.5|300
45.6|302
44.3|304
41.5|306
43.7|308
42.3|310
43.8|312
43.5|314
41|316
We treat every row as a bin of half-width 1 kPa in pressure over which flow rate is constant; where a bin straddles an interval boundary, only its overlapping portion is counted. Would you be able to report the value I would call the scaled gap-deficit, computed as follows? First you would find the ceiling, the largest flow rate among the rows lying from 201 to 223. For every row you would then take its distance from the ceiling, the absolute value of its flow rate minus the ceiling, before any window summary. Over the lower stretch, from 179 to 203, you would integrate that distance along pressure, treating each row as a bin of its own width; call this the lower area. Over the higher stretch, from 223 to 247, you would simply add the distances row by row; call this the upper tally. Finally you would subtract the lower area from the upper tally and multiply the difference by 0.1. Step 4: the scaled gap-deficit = 0.8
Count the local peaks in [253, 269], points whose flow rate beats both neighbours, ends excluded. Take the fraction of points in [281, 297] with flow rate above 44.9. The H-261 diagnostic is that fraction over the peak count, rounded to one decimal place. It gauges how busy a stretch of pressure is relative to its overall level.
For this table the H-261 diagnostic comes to 1.0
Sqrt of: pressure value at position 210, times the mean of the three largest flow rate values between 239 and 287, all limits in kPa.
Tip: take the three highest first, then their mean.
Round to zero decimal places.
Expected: 49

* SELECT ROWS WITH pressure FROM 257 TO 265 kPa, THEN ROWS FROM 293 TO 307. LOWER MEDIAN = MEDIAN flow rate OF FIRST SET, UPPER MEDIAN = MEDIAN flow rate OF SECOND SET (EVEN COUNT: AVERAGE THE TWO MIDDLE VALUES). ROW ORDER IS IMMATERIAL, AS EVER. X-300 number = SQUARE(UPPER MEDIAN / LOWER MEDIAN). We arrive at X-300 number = 0.86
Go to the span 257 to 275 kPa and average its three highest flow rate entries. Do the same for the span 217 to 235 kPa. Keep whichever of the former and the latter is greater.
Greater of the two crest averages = 49.9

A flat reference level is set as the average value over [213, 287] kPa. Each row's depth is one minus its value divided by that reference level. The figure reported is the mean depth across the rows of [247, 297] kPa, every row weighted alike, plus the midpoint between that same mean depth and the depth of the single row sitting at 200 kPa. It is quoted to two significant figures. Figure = -0.12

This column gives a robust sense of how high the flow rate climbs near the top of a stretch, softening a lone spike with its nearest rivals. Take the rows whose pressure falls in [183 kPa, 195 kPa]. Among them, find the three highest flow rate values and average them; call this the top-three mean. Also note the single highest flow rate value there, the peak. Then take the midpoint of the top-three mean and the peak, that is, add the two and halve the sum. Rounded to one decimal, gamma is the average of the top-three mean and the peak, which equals 48.4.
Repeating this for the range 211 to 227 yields 46.7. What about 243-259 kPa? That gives 50.7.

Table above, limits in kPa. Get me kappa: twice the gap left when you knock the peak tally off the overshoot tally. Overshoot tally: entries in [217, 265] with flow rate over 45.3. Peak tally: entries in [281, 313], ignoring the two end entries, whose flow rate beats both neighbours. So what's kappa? 16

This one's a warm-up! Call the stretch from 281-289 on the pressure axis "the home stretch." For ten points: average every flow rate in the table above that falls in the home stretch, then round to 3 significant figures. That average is 51.1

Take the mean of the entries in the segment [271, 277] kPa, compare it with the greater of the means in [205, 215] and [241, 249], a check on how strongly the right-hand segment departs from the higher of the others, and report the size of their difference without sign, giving 1.8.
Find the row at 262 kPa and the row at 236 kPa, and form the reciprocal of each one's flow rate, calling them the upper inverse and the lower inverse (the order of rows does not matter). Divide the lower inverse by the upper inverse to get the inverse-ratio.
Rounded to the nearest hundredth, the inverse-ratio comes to 1.15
